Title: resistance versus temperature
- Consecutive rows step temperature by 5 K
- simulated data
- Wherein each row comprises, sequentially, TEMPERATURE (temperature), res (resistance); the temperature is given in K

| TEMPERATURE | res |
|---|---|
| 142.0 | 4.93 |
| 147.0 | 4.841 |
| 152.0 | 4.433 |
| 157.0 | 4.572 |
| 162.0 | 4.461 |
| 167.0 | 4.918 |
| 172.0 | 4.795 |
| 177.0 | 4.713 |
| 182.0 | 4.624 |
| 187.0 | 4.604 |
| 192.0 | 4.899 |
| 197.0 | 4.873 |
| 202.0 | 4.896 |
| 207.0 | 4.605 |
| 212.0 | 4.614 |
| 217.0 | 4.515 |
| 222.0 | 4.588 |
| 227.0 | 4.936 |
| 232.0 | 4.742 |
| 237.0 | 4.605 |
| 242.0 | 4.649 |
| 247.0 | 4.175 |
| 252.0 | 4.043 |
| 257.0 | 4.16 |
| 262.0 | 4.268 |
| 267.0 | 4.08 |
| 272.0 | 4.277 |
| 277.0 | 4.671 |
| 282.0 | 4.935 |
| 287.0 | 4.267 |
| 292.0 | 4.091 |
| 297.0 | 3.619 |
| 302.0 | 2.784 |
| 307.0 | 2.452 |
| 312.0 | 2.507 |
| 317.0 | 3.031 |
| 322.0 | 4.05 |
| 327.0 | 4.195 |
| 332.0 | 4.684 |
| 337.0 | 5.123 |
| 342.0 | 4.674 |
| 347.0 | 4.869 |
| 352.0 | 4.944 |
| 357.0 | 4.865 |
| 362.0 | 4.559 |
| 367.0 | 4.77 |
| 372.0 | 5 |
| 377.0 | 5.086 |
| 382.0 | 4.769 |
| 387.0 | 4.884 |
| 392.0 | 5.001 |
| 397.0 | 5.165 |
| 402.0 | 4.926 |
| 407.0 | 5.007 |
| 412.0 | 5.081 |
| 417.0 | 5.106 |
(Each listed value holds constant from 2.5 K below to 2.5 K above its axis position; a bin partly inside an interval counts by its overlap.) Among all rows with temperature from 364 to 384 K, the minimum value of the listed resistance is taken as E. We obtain 4.769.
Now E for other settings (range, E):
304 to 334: 2.452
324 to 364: 4.195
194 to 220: 4.515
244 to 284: 4.043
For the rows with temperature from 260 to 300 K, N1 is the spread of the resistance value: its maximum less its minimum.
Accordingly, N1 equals 1.3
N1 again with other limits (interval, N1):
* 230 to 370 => 2.7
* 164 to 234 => 0.4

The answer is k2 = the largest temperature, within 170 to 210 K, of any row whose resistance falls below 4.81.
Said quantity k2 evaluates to 207.0 K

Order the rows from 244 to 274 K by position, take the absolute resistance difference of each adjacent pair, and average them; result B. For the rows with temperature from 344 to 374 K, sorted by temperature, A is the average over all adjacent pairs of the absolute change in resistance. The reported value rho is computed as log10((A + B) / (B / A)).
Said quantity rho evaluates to -0.4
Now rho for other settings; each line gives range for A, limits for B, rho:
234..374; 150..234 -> 0.0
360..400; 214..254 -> -0.5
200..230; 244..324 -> -0.6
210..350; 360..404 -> -0.1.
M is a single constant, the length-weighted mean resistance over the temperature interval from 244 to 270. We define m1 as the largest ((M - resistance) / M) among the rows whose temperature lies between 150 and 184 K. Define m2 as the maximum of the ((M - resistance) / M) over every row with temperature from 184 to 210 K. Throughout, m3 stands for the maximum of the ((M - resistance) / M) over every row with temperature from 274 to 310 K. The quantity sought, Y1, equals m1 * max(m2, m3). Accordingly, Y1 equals -0.027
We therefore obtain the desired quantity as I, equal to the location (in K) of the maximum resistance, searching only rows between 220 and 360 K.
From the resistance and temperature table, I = 337.0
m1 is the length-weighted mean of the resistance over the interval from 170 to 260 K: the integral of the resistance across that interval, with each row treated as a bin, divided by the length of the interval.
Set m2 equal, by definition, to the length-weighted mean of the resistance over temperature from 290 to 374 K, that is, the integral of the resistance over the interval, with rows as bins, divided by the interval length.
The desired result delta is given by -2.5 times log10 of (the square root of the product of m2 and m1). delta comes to -1.599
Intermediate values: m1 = 4.61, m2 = 4.1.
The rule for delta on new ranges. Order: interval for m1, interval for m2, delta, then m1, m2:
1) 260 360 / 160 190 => -1.608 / 4.12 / 4.7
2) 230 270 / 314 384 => -1.625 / 4.33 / 4.6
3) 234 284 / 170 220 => -1.644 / 4.38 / 4.7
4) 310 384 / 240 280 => -1.606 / 4.49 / 4.3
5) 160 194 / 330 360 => -1.700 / 4.72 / 4.9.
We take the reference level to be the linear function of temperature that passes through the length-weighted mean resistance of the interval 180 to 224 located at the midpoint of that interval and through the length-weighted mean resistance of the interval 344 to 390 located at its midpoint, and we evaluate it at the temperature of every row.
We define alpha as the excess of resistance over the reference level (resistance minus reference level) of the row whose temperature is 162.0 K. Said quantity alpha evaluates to -0.2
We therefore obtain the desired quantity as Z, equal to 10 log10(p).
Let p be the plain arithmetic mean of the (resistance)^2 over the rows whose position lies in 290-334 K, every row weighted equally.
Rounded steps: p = 13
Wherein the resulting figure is 11.1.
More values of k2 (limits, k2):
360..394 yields 382.0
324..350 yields 342.0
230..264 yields 262.0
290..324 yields 322.0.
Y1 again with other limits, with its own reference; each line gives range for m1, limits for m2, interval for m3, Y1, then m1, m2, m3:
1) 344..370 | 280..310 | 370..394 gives -0.040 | -0.10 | 0.41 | -0.15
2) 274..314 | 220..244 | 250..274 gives 0.011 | 0.41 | -0.10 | 0.03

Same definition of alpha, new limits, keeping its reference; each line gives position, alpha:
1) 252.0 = -0.7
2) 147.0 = 0.2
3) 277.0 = -0.1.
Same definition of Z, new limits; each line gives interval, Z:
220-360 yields 12.6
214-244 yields 13.4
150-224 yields 13.4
